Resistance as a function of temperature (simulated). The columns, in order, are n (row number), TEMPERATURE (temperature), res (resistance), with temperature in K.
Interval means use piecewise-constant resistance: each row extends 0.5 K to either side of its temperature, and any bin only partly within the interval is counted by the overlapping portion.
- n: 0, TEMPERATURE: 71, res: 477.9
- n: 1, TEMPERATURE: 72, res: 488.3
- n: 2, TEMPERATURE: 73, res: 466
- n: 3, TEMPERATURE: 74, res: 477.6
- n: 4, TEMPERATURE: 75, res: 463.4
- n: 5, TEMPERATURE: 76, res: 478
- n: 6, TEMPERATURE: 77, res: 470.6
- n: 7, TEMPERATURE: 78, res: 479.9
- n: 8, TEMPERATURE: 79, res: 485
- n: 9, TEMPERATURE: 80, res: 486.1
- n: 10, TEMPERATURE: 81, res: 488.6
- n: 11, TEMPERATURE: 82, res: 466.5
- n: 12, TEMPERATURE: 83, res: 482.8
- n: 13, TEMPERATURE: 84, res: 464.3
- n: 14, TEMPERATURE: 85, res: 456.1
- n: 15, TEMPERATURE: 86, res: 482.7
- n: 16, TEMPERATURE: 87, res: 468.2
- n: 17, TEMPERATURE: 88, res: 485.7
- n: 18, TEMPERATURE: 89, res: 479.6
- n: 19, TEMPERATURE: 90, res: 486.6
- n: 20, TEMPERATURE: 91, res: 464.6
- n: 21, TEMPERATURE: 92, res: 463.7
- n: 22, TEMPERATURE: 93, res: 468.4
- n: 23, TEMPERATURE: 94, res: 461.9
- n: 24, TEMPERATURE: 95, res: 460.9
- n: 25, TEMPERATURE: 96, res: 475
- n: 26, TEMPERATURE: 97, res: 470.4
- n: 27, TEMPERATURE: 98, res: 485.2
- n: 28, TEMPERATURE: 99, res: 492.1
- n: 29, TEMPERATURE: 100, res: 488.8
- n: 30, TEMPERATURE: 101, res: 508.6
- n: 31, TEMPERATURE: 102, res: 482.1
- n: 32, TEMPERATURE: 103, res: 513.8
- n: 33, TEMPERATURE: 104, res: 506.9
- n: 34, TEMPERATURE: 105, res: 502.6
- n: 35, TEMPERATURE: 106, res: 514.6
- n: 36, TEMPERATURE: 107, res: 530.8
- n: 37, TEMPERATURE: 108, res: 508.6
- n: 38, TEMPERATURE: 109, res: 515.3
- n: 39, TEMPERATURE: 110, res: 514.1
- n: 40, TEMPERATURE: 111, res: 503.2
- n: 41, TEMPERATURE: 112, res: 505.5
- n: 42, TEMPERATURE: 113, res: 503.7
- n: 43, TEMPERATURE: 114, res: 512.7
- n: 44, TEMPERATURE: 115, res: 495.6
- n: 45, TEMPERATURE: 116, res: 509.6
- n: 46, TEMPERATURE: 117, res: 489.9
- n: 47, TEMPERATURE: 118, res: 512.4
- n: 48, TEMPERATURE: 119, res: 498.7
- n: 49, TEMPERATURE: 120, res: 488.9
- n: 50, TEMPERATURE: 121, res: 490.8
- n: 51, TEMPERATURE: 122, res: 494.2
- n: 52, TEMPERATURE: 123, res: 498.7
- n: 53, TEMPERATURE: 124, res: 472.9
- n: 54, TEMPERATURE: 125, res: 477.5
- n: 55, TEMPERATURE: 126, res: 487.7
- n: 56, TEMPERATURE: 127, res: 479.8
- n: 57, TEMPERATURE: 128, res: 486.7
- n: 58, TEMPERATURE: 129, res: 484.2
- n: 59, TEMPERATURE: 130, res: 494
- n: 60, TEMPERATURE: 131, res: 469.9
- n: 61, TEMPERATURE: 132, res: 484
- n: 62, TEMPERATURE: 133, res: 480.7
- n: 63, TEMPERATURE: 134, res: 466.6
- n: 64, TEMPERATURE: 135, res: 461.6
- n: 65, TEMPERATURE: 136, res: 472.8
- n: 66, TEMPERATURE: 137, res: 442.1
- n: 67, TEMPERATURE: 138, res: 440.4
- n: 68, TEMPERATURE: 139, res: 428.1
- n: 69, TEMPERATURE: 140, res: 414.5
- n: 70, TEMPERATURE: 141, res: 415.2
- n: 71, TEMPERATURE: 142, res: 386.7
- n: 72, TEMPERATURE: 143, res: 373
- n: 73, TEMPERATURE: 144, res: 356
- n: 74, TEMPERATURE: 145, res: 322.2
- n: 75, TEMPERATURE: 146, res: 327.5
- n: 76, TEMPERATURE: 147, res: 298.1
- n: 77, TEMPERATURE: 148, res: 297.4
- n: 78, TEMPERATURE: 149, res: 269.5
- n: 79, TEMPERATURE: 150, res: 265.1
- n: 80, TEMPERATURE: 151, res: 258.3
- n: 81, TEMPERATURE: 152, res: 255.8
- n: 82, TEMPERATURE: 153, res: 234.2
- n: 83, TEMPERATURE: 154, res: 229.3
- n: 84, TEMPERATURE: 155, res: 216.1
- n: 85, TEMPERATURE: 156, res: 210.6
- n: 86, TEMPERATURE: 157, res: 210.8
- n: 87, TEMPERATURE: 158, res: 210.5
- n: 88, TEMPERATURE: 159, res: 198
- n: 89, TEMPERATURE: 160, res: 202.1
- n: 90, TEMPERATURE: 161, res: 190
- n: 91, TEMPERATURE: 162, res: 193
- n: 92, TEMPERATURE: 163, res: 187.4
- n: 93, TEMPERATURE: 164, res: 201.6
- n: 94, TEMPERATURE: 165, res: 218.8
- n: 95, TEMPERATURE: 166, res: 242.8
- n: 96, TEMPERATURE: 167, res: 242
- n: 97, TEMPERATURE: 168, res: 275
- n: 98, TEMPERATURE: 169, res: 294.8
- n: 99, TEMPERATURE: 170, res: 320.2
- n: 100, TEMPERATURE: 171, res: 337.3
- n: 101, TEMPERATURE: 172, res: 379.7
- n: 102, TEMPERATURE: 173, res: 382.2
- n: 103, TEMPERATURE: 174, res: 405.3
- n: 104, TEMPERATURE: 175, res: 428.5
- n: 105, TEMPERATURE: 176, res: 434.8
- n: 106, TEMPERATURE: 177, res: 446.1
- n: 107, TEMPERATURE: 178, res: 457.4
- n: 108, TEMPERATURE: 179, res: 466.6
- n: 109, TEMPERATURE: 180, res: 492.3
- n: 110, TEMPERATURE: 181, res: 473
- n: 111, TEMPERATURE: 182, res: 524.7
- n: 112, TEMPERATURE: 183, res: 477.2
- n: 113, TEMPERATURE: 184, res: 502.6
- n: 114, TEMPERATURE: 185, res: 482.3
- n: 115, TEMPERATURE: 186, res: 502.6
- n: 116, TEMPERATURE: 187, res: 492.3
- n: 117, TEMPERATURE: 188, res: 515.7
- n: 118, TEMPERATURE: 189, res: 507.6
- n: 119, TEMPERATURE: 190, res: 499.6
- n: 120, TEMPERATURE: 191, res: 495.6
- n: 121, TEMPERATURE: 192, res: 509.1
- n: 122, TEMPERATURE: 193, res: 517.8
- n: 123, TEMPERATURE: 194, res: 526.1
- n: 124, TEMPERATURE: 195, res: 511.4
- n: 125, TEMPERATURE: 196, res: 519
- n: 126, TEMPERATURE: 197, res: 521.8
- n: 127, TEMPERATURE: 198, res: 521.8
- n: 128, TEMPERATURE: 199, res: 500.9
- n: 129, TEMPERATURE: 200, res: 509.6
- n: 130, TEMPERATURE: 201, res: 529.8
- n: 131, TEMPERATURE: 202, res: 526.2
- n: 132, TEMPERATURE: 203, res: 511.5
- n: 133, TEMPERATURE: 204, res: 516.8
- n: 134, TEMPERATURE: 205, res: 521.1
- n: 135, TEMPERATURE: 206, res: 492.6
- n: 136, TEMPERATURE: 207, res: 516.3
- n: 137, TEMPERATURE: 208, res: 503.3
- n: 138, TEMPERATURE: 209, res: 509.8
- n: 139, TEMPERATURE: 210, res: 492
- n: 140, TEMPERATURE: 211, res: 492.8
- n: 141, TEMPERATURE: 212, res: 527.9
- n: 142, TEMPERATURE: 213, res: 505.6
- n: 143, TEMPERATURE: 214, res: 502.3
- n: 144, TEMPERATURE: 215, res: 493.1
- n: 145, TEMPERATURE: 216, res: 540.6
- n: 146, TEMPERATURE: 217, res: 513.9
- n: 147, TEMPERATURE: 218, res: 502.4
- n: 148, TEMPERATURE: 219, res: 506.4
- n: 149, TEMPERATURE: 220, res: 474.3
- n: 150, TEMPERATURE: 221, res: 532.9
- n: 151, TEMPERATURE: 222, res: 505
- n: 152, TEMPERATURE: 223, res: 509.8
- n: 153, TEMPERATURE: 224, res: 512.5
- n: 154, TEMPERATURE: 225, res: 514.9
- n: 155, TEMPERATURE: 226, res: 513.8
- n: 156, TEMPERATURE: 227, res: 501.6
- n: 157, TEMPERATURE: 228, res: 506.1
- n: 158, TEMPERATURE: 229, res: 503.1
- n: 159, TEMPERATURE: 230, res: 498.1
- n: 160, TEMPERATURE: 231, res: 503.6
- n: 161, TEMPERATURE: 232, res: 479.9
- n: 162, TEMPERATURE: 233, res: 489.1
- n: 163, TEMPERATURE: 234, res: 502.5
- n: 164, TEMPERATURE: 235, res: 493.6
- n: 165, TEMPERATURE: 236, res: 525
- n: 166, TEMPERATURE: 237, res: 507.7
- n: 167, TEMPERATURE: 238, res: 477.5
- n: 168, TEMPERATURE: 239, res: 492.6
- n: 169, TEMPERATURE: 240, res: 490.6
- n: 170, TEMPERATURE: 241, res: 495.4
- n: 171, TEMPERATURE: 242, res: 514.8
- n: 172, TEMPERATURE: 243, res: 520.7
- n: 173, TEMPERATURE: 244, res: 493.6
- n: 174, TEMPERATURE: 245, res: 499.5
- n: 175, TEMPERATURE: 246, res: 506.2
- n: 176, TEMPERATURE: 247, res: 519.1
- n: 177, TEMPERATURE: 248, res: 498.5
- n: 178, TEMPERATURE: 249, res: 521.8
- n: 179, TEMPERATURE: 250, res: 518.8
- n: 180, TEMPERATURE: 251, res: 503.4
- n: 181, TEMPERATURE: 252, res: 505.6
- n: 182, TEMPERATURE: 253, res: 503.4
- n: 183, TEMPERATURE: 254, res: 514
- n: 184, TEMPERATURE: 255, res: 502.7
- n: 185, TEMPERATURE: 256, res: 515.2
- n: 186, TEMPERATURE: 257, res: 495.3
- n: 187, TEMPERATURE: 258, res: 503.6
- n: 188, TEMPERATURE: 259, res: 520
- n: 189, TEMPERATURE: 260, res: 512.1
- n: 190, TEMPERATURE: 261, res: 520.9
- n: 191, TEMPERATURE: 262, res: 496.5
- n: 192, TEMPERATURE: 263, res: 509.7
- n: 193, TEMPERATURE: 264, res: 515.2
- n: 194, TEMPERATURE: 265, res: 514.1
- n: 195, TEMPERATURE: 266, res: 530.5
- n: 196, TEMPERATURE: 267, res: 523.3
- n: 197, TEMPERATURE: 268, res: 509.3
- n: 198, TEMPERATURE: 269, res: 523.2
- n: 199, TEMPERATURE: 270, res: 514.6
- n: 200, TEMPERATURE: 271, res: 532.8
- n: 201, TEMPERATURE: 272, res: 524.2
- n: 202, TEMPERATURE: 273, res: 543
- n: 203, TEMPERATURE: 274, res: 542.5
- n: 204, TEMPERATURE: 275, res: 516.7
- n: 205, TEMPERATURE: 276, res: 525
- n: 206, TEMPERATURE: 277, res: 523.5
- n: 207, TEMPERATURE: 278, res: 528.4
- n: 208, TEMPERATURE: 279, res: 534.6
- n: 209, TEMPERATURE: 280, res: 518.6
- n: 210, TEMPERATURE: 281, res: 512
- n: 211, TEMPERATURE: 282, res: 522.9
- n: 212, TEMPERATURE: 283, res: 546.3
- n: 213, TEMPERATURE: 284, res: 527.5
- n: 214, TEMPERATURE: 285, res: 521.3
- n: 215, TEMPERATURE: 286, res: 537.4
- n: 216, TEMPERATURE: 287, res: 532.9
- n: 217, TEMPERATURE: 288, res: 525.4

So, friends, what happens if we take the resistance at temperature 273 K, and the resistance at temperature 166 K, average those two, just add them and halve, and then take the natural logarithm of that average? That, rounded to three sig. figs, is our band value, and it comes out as 5.97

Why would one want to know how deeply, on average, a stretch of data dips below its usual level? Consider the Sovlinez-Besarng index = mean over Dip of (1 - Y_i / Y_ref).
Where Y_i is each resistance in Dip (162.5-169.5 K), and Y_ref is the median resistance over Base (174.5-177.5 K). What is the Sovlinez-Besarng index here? 0.45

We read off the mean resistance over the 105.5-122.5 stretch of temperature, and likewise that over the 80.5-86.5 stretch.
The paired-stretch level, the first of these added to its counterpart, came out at 979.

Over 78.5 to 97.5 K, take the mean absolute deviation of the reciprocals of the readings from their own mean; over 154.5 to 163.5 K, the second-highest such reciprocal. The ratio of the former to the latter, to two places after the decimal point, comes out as 0.01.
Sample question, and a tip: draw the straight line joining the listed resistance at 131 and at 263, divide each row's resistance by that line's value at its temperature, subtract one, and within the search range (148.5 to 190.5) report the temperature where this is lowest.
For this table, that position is 163 K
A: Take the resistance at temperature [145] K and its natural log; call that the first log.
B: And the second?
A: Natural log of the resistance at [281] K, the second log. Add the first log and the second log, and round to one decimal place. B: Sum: 12.0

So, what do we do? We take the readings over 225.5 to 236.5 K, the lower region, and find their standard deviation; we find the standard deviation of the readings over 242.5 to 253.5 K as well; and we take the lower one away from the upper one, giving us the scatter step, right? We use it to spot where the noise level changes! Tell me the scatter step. -2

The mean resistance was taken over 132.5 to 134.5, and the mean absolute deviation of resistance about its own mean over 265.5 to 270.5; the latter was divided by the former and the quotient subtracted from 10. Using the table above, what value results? 9.986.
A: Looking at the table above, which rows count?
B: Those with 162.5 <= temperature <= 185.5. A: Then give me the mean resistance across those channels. 377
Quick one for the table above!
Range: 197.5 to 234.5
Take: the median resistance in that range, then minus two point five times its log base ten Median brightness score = -6.76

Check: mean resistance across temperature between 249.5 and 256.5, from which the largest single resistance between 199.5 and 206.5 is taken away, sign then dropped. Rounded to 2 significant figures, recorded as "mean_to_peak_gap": 21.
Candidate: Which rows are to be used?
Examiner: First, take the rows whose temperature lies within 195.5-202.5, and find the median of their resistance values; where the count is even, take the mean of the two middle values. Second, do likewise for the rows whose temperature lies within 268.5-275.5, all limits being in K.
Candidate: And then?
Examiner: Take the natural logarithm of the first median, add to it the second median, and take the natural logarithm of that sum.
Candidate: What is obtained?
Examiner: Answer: 6.27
